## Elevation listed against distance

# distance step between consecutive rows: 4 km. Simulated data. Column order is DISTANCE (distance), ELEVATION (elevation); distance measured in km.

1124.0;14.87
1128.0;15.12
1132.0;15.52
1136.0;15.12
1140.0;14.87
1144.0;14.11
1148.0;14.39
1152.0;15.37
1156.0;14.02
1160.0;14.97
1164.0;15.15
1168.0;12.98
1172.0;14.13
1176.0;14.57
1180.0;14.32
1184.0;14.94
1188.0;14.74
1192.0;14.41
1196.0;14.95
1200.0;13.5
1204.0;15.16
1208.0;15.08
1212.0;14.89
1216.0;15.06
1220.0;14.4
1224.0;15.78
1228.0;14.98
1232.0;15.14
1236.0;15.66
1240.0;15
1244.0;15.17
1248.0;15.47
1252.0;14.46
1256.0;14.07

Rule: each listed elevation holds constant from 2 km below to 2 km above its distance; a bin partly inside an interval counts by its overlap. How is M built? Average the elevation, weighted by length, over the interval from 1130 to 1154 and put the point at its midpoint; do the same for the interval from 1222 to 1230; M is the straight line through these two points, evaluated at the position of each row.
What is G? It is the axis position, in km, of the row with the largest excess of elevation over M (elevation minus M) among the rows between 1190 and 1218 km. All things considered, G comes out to 1204.0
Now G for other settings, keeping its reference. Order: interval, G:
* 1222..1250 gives 1224.0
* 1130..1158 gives 1132.0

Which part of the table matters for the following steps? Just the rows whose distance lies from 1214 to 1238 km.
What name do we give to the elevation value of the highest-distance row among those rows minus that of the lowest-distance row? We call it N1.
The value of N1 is 0.6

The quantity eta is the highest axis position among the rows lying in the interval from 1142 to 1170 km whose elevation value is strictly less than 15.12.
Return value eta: 1168.0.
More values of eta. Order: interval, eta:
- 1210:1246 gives 1240.0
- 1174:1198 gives 1196.0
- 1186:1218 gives 1216.0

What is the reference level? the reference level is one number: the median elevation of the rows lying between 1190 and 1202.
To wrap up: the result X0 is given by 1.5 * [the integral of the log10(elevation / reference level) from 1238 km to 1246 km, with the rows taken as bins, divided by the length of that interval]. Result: 0.030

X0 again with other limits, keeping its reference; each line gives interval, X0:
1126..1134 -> 0.040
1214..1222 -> 0.014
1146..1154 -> 0.021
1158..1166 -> 0.029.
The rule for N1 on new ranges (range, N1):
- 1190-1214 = 0.5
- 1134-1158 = -1.1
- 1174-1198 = 0.4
